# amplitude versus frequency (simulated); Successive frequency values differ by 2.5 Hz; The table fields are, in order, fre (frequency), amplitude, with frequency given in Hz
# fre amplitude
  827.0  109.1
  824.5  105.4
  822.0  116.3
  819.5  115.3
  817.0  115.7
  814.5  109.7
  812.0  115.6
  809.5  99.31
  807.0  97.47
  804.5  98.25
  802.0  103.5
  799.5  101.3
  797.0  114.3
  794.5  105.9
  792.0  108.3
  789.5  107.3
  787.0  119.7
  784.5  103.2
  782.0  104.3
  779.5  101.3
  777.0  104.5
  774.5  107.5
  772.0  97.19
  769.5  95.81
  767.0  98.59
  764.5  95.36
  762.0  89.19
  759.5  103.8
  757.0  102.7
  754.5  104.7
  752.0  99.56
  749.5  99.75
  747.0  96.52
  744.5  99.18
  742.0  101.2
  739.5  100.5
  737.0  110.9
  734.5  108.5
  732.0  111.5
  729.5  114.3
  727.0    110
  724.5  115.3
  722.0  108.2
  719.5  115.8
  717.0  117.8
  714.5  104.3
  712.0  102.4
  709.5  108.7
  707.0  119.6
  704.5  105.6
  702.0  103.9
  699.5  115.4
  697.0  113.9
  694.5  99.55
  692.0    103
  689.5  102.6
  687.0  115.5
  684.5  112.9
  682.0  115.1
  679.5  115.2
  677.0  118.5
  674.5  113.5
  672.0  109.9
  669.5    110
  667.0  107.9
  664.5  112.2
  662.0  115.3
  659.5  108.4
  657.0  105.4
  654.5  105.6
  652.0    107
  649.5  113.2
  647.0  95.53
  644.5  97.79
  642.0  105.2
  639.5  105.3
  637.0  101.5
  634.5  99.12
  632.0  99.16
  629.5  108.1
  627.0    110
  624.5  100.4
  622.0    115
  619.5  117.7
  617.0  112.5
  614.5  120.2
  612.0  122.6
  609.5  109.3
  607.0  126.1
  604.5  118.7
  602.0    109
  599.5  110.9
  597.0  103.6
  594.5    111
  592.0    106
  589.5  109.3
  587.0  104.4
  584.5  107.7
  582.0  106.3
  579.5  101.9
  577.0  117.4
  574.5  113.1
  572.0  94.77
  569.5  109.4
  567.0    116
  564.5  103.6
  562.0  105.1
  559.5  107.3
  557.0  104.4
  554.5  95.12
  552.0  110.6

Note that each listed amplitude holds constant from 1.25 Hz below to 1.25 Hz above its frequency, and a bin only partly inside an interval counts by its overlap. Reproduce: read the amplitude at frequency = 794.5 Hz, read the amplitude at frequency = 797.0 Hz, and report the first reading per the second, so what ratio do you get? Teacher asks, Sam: 0.93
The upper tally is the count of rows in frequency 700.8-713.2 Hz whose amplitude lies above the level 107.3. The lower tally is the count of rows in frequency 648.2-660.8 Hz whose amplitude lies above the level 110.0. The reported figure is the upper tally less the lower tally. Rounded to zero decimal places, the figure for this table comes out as 1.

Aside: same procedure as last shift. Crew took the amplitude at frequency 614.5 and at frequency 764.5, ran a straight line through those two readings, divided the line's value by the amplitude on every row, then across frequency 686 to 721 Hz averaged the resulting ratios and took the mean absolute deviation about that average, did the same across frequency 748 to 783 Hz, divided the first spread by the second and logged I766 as 1.4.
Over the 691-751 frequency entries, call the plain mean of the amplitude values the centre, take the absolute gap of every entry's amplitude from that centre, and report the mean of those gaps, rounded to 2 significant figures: 5.8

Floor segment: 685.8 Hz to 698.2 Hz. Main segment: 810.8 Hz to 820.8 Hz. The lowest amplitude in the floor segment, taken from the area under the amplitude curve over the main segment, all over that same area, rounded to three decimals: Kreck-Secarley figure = 0.913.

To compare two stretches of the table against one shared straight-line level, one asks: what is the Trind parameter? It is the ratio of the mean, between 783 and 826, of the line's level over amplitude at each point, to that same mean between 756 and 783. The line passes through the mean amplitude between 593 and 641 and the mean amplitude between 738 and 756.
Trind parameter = 0.90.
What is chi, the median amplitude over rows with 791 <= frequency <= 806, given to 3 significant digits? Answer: 105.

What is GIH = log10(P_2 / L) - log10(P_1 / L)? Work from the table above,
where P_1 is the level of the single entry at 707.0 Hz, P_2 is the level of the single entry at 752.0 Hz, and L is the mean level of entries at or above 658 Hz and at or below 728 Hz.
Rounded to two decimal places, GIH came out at -0.08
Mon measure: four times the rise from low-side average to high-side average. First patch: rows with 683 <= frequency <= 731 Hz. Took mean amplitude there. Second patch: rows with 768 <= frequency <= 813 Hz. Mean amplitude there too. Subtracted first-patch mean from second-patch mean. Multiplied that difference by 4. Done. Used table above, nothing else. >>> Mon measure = -21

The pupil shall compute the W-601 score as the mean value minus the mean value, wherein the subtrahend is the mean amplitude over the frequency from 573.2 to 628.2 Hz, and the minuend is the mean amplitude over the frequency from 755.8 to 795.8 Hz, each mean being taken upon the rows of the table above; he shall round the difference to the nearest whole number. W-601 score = -9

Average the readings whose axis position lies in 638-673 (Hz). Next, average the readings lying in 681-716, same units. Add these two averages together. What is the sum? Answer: 216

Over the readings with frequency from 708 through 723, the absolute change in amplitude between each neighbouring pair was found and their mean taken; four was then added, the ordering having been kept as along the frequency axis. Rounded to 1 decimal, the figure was 10.3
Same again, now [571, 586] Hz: 12.8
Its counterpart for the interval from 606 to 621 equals 13.1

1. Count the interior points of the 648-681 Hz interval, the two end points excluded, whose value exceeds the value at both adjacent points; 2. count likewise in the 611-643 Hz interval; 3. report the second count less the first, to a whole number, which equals 0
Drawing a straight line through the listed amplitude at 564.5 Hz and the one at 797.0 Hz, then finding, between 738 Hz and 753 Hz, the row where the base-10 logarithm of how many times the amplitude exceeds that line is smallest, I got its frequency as 747.0 Hz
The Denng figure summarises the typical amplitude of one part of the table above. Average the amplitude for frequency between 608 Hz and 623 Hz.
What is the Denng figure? 116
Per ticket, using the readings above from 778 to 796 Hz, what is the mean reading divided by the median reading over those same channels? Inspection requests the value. 1.01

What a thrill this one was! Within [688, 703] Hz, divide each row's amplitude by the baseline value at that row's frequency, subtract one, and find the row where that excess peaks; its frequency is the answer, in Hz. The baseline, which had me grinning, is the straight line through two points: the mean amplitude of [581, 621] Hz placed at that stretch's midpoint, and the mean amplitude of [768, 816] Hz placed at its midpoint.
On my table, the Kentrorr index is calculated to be 699.5 Hz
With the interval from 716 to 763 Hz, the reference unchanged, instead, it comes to 717.0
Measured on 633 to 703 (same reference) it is 677.0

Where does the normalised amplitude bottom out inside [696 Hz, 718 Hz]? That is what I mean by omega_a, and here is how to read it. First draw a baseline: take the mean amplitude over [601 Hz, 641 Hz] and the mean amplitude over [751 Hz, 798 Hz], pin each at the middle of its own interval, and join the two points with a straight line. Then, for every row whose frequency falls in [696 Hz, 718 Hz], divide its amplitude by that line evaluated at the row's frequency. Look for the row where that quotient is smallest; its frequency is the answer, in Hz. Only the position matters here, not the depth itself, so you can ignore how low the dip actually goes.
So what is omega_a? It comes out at 712.0 Hz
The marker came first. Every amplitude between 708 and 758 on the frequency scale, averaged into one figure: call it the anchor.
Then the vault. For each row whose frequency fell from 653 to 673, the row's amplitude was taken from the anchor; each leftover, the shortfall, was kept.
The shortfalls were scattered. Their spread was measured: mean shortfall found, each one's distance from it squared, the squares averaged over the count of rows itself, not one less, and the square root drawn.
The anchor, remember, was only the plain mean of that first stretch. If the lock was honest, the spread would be 3.1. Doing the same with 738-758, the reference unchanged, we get 2.3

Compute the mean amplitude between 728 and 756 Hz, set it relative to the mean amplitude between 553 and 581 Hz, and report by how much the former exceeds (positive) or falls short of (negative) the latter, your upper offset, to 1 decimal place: -2.0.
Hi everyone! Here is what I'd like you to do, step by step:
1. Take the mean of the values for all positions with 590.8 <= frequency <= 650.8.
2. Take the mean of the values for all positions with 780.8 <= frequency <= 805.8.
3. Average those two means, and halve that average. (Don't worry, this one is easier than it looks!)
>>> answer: 53.9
